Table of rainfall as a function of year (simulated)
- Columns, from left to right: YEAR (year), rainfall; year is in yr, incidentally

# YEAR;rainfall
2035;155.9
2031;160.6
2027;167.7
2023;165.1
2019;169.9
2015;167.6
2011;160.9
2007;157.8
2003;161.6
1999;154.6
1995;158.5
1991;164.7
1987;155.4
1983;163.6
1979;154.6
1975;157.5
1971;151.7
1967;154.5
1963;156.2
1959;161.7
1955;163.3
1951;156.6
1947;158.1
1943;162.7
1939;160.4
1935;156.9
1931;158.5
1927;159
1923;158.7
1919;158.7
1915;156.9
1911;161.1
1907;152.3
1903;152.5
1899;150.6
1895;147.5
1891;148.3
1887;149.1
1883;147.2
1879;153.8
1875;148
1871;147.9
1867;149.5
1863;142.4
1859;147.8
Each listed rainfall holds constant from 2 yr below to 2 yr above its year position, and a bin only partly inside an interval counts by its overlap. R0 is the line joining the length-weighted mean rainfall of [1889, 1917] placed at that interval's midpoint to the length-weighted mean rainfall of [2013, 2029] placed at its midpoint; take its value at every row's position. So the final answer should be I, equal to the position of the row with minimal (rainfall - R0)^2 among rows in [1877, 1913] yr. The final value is 1903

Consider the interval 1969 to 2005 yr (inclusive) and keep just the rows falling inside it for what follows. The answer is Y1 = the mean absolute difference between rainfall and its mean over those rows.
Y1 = 3.6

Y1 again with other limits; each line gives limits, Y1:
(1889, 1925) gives 4.3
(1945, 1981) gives 2.7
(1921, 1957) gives 1.9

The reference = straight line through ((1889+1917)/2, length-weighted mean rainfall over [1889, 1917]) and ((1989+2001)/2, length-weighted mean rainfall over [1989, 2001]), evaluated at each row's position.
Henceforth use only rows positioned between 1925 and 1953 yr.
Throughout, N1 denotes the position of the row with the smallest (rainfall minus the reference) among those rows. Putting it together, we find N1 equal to 1951 yr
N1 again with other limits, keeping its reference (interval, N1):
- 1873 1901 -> 1895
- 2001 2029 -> 2007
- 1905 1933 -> 1907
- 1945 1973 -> 1971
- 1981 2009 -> 1999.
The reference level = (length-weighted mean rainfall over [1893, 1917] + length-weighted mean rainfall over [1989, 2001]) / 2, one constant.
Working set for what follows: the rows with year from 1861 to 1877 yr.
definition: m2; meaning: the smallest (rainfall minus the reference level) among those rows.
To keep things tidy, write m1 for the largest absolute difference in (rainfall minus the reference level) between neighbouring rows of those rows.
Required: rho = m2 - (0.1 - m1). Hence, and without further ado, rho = -7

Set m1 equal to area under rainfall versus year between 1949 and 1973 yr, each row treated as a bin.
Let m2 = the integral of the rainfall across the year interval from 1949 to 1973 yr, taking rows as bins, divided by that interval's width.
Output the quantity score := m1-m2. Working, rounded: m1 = 3776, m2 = 157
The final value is 3619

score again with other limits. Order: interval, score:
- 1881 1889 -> 1037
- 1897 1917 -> 2939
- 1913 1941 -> 4278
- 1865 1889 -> 3433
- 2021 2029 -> 1165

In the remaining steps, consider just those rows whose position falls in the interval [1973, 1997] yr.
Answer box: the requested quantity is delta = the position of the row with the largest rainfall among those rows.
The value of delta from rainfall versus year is 1991 yr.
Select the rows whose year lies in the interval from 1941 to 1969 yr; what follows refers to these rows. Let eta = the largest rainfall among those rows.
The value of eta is 163.3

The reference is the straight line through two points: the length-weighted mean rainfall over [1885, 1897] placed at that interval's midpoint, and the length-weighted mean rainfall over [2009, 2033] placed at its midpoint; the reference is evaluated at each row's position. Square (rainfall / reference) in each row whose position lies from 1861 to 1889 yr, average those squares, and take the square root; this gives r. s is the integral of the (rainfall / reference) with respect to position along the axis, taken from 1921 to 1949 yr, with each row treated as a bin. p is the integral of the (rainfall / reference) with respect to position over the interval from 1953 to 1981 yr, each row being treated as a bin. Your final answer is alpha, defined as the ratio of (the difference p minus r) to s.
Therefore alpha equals 0.926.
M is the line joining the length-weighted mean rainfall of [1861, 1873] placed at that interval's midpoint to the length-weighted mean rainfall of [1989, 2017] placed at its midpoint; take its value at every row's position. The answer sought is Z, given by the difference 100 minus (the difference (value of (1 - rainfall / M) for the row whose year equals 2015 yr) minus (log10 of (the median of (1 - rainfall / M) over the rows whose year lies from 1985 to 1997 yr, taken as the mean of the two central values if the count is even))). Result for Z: 98.0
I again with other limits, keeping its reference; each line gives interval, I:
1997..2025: 2015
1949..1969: 1959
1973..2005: 1983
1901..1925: 1903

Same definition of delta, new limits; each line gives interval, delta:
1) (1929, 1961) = 1955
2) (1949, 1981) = 1955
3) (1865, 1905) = 1879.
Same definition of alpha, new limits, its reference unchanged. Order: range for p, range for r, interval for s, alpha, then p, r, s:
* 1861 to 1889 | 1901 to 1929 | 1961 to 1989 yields 0.996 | 28.4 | 1.04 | 27.5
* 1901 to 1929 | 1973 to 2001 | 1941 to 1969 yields 0.987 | 29.0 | 0.99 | 28.4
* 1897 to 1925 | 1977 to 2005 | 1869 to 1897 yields 0.987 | 28.9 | 0.99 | 28.3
